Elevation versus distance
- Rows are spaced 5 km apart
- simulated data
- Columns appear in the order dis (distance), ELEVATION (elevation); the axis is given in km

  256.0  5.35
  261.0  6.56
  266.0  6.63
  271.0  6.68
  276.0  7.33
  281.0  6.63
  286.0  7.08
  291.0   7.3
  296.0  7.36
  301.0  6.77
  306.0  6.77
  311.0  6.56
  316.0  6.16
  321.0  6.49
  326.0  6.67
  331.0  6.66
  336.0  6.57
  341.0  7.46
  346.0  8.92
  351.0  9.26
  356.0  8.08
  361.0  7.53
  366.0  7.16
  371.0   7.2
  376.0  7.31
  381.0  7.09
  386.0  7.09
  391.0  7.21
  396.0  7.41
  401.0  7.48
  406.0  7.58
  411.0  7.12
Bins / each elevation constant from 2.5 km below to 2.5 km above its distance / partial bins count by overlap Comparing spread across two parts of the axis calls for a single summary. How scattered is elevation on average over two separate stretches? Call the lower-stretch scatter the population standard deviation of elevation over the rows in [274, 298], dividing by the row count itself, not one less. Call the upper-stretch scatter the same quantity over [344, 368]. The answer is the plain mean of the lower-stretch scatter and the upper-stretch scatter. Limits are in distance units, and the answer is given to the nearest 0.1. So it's 0.5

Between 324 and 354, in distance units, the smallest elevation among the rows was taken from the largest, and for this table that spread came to 2.7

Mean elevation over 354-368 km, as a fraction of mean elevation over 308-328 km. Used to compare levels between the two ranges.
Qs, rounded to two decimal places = 1.17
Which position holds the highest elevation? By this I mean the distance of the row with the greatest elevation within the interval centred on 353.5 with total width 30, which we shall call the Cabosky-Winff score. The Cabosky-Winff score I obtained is 351.0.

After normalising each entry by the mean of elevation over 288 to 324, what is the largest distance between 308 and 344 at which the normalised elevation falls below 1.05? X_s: 336.0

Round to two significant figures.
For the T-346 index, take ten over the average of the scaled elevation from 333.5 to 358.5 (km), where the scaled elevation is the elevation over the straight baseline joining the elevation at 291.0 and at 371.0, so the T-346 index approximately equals 9.0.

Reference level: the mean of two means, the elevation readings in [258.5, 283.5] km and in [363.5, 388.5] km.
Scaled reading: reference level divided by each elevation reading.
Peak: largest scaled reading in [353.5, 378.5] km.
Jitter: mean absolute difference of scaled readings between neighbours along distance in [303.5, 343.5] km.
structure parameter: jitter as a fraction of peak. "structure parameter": 0.049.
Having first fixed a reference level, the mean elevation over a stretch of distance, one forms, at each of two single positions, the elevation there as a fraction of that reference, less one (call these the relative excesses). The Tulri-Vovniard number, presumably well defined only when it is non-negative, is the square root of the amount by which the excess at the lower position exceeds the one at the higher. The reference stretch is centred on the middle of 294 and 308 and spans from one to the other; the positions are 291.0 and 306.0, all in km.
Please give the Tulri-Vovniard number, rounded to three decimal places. 0.276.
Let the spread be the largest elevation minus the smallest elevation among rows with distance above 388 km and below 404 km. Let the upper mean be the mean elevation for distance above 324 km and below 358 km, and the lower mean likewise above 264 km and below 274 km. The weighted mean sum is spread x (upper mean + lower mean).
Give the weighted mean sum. 3.9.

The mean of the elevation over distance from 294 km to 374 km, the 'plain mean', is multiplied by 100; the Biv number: 723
